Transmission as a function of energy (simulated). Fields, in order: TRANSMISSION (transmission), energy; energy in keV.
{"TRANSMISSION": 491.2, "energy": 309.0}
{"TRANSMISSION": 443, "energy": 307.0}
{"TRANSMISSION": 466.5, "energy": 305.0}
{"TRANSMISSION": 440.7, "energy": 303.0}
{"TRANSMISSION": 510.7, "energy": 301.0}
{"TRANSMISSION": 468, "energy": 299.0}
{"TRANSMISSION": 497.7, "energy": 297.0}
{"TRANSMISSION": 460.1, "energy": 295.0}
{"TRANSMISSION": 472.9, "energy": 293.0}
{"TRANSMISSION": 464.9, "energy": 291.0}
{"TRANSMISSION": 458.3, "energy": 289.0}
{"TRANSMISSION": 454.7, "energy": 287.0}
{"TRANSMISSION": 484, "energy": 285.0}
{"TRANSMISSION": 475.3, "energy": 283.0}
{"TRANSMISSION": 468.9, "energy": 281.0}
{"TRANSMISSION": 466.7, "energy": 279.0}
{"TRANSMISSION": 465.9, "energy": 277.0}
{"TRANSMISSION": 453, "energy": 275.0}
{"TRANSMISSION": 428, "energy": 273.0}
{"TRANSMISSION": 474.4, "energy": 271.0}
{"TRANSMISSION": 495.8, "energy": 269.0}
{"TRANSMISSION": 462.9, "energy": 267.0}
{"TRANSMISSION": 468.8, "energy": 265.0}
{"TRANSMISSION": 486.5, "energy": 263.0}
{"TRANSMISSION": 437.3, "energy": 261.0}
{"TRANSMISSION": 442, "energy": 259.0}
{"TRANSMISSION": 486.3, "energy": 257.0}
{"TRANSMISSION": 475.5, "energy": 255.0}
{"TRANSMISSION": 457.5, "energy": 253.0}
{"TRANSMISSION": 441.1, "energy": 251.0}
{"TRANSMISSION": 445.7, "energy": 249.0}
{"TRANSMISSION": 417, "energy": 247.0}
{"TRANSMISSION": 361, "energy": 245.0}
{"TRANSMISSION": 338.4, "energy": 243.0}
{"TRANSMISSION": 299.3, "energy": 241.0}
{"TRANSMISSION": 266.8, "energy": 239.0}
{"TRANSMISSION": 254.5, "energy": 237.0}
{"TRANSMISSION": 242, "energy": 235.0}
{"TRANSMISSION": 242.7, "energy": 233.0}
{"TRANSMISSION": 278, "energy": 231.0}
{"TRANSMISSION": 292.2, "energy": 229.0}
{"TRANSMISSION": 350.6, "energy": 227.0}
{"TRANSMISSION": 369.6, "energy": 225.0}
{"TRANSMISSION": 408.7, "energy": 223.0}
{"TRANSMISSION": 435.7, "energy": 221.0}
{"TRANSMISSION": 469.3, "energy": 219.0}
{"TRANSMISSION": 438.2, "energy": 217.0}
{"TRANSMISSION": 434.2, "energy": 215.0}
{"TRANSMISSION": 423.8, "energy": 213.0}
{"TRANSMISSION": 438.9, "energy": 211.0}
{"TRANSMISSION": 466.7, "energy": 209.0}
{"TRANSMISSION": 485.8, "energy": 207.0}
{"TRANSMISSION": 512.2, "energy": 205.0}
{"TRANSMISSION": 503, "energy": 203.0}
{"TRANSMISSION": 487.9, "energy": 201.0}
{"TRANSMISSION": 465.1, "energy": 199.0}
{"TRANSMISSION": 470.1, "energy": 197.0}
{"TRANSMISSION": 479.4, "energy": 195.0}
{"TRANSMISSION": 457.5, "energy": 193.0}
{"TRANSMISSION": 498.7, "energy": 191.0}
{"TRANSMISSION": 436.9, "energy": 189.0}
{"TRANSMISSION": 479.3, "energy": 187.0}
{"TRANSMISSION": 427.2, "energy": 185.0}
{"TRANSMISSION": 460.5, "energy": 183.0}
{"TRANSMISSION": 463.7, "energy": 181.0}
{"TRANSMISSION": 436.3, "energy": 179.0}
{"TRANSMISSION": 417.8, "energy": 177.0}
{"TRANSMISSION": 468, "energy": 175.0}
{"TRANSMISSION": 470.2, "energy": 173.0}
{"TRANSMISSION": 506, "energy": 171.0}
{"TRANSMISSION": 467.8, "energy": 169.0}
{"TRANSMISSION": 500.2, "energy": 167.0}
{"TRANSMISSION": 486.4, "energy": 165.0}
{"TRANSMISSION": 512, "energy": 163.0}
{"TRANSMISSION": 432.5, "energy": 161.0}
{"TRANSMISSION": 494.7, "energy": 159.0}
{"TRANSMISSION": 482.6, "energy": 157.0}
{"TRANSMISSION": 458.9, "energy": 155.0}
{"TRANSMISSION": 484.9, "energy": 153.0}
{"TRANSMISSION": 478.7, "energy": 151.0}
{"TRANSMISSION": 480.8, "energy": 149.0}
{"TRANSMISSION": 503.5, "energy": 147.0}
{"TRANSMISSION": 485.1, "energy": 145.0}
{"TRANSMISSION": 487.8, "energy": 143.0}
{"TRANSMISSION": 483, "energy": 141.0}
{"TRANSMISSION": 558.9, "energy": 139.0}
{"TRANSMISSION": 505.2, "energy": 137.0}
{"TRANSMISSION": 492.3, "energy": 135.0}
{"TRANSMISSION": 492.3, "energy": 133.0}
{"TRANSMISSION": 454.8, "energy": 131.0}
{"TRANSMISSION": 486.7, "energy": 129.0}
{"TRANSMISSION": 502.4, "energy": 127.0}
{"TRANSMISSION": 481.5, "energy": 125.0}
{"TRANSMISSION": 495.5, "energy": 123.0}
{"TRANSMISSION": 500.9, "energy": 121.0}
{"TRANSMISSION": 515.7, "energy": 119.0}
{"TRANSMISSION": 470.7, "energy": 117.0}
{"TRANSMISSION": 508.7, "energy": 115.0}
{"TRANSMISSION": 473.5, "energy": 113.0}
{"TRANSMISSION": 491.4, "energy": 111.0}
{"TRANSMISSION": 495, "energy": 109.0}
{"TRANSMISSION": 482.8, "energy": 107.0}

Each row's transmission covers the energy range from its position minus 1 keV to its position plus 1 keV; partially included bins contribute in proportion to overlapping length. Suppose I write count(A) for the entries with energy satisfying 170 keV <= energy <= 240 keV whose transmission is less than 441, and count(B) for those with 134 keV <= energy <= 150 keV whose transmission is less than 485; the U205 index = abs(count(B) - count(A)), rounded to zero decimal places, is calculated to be 16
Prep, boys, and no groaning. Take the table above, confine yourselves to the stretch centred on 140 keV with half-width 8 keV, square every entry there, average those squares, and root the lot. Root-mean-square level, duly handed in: 502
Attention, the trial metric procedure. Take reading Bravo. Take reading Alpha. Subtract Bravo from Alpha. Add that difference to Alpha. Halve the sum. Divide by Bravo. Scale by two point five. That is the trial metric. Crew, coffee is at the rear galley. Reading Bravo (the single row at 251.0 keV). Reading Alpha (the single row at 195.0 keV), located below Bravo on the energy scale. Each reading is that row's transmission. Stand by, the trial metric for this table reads 1.47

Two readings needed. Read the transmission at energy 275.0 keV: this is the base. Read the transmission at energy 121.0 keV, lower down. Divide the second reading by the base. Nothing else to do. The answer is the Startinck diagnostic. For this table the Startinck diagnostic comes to 1.11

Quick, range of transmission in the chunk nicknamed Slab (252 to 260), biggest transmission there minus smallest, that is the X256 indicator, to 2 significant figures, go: 44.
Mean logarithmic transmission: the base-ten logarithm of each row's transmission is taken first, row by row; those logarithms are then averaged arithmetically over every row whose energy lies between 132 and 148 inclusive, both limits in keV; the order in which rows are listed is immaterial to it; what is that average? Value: 2.70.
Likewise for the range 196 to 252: 2.58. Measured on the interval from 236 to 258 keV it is 2.58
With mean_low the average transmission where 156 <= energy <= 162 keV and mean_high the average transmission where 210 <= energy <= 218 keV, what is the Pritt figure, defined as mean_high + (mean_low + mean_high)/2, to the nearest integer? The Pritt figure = 886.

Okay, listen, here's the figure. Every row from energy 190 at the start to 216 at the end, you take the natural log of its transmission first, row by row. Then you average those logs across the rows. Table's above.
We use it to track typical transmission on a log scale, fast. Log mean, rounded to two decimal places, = 6.15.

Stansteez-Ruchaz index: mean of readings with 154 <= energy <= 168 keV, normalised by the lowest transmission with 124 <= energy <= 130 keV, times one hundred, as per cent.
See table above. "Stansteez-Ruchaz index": 100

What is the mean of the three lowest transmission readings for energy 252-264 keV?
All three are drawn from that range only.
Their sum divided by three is 446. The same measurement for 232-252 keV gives 246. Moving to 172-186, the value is 427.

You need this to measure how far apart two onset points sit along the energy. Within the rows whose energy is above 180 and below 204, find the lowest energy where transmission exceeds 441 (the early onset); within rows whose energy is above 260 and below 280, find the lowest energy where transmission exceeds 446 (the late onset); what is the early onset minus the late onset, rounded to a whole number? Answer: -82 keV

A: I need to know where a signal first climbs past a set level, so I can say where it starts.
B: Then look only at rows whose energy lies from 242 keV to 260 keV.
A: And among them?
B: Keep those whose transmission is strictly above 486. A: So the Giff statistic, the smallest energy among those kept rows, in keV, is 257.0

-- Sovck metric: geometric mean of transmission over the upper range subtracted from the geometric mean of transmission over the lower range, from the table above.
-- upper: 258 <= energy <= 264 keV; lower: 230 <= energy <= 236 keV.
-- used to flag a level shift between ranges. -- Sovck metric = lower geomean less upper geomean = -201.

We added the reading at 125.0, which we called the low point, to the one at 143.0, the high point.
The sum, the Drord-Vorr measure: 969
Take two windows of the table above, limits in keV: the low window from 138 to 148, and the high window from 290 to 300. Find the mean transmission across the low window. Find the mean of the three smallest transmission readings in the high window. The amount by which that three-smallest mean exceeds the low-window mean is -39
